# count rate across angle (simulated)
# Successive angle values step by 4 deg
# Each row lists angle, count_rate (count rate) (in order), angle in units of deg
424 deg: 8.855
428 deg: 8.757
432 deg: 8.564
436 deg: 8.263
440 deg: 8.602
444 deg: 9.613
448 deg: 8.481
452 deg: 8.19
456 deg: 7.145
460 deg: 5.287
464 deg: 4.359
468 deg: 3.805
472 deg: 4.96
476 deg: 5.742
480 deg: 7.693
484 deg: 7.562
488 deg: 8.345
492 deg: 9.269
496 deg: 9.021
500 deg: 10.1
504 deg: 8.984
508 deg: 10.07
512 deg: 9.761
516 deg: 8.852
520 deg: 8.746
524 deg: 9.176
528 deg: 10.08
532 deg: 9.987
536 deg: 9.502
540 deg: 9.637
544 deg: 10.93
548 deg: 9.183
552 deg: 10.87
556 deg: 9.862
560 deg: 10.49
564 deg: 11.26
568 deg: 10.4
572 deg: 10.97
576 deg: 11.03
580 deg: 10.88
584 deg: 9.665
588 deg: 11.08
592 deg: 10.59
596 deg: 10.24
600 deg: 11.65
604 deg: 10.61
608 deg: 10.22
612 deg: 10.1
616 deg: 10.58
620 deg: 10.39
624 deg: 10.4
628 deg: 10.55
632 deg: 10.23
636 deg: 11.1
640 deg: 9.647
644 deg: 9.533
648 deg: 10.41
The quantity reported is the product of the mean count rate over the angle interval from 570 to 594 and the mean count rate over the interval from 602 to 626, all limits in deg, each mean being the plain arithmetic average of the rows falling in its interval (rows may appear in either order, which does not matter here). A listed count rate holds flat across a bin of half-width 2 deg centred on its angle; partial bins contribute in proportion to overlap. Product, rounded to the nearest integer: 111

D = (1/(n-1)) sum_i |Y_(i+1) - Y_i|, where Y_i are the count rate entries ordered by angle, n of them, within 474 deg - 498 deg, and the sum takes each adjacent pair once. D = 0.8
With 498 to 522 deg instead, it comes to 0.7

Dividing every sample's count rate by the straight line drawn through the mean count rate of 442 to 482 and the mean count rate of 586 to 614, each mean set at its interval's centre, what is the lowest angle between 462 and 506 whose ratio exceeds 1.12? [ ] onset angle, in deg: 488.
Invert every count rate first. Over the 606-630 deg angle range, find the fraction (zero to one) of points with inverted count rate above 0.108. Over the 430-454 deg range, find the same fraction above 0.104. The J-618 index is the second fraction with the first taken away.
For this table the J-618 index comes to 1.0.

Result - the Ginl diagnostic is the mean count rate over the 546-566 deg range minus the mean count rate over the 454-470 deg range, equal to 5.2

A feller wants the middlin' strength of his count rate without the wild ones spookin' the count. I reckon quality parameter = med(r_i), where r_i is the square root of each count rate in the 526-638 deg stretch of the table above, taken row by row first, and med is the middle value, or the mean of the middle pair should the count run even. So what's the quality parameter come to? 3.23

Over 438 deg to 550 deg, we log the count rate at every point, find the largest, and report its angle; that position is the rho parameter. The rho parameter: 544 deg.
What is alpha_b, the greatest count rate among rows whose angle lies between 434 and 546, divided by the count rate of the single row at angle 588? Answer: 0.99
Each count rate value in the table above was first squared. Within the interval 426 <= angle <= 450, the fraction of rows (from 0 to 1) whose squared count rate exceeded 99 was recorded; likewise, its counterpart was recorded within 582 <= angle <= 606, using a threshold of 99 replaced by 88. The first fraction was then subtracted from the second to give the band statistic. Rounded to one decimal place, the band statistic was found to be 1.0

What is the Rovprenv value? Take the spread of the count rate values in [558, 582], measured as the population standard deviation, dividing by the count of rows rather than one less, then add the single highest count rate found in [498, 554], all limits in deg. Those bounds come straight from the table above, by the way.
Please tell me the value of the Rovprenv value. 11.2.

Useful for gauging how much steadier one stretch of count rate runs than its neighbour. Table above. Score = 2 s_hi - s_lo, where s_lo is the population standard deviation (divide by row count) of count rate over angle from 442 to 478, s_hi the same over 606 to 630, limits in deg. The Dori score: -1.6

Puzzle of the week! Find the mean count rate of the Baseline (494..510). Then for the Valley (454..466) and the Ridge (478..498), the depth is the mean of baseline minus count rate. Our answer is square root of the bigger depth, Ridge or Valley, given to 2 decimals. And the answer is 1.99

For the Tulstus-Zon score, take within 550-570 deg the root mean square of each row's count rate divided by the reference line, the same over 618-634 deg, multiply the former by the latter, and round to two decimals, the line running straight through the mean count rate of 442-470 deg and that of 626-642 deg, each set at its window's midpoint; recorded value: 1.22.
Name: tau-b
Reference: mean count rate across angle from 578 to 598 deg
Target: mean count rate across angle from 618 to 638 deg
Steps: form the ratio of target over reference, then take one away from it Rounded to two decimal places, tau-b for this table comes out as 0.00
